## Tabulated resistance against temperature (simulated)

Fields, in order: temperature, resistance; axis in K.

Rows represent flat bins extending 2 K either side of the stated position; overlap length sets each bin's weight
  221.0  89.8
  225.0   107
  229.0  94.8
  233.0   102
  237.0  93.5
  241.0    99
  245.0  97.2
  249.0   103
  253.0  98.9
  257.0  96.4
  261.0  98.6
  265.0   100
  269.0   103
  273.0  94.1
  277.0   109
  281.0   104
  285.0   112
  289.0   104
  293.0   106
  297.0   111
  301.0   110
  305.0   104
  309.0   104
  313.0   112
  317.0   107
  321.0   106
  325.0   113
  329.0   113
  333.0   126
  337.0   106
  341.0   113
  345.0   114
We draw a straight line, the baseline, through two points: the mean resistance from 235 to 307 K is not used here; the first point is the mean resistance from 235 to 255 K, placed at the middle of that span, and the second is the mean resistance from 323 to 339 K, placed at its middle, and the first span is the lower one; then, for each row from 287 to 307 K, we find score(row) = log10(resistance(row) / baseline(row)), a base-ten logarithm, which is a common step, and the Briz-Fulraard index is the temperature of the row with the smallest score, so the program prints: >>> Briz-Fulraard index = 305.0 K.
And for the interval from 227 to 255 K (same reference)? 237.0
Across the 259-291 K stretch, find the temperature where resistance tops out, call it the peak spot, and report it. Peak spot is 285.0 K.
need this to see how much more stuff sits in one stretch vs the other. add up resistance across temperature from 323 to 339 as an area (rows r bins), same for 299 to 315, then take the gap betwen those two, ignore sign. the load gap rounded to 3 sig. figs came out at 112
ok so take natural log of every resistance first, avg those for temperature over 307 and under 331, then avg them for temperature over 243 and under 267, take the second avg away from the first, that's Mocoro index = 0.10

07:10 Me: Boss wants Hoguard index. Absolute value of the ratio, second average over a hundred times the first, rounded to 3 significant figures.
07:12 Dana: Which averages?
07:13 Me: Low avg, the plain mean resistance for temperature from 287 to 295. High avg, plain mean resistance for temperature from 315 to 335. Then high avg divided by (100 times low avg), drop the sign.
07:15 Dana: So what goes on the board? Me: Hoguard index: 0.0108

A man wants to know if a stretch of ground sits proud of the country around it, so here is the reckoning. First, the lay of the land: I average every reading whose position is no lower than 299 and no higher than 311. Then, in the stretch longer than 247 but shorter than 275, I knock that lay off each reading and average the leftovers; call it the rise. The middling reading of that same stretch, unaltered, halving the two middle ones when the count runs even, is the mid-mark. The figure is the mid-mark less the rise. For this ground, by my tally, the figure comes 105.8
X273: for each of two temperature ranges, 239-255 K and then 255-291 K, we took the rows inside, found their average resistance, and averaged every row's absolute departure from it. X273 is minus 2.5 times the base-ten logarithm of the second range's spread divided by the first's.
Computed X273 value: -1.03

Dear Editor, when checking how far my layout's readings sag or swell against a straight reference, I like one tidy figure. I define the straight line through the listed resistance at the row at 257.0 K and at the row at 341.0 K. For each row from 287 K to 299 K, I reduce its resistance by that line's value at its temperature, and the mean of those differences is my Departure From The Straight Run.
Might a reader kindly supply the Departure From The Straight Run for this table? 3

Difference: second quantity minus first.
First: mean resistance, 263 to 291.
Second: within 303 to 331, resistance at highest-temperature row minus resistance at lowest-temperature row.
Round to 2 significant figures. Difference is -95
